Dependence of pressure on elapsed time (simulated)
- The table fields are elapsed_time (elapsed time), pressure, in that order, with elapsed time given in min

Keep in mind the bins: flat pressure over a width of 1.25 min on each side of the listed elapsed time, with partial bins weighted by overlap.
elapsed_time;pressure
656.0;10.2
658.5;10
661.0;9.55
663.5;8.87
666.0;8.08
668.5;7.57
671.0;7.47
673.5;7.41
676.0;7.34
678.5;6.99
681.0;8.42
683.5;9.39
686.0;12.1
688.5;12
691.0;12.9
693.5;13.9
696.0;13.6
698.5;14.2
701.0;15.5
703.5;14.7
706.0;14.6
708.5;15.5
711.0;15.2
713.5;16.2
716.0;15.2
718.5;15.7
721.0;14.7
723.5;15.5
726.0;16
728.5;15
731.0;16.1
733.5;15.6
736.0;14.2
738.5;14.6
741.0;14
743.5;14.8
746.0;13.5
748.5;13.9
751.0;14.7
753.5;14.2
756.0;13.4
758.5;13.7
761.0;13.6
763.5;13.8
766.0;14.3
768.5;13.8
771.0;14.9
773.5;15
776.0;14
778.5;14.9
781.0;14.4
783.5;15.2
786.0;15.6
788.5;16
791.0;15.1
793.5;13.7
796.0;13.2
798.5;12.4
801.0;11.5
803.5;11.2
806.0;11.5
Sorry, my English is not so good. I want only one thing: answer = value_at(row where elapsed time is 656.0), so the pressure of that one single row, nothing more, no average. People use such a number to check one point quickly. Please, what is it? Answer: 10.2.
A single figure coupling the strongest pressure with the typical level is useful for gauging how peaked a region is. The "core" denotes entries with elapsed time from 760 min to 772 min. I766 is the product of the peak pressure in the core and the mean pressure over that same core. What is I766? 210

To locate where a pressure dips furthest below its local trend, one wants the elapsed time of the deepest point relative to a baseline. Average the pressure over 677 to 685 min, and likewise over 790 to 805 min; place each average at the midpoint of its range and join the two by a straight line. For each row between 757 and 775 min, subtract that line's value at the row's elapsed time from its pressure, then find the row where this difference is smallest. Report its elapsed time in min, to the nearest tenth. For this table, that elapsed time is 768.5 min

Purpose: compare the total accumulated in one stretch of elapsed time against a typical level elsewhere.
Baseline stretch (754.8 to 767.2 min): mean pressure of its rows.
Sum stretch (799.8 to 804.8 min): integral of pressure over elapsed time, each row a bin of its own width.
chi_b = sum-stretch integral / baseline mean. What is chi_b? 4.1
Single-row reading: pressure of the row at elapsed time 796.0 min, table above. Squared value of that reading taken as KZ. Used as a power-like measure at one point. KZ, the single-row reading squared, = 174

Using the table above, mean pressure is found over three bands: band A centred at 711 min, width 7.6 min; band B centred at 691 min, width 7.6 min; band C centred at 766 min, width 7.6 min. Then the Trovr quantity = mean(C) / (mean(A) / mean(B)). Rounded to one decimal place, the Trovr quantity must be 11.6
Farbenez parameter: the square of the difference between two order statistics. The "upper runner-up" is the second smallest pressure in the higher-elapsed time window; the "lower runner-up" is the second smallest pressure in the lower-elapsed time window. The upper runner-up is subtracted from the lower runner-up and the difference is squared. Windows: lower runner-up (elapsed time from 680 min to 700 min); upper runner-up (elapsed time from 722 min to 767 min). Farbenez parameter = 17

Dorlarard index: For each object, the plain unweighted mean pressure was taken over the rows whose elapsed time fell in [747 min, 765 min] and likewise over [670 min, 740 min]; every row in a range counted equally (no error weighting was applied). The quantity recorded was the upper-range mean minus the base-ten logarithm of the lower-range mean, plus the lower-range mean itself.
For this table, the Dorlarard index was 26.0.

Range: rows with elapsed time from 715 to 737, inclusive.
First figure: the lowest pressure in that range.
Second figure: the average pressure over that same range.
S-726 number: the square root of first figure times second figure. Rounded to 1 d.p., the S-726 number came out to 14.8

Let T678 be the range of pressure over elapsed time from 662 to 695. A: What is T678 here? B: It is 6.9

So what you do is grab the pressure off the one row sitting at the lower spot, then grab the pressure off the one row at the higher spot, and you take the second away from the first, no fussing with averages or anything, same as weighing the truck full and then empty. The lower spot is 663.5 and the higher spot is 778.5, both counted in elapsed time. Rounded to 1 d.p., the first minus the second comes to -6.0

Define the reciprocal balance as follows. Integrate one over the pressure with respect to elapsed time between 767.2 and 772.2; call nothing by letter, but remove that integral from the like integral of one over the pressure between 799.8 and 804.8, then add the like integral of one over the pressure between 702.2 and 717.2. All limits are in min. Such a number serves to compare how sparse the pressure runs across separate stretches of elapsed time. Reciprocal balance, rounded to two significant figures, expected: 1.1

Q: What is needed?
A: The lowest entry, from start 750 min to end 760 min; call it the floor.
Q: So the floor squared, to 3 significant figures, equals 180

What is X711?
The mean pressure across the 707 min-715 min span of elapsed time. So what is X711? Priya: 15.6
